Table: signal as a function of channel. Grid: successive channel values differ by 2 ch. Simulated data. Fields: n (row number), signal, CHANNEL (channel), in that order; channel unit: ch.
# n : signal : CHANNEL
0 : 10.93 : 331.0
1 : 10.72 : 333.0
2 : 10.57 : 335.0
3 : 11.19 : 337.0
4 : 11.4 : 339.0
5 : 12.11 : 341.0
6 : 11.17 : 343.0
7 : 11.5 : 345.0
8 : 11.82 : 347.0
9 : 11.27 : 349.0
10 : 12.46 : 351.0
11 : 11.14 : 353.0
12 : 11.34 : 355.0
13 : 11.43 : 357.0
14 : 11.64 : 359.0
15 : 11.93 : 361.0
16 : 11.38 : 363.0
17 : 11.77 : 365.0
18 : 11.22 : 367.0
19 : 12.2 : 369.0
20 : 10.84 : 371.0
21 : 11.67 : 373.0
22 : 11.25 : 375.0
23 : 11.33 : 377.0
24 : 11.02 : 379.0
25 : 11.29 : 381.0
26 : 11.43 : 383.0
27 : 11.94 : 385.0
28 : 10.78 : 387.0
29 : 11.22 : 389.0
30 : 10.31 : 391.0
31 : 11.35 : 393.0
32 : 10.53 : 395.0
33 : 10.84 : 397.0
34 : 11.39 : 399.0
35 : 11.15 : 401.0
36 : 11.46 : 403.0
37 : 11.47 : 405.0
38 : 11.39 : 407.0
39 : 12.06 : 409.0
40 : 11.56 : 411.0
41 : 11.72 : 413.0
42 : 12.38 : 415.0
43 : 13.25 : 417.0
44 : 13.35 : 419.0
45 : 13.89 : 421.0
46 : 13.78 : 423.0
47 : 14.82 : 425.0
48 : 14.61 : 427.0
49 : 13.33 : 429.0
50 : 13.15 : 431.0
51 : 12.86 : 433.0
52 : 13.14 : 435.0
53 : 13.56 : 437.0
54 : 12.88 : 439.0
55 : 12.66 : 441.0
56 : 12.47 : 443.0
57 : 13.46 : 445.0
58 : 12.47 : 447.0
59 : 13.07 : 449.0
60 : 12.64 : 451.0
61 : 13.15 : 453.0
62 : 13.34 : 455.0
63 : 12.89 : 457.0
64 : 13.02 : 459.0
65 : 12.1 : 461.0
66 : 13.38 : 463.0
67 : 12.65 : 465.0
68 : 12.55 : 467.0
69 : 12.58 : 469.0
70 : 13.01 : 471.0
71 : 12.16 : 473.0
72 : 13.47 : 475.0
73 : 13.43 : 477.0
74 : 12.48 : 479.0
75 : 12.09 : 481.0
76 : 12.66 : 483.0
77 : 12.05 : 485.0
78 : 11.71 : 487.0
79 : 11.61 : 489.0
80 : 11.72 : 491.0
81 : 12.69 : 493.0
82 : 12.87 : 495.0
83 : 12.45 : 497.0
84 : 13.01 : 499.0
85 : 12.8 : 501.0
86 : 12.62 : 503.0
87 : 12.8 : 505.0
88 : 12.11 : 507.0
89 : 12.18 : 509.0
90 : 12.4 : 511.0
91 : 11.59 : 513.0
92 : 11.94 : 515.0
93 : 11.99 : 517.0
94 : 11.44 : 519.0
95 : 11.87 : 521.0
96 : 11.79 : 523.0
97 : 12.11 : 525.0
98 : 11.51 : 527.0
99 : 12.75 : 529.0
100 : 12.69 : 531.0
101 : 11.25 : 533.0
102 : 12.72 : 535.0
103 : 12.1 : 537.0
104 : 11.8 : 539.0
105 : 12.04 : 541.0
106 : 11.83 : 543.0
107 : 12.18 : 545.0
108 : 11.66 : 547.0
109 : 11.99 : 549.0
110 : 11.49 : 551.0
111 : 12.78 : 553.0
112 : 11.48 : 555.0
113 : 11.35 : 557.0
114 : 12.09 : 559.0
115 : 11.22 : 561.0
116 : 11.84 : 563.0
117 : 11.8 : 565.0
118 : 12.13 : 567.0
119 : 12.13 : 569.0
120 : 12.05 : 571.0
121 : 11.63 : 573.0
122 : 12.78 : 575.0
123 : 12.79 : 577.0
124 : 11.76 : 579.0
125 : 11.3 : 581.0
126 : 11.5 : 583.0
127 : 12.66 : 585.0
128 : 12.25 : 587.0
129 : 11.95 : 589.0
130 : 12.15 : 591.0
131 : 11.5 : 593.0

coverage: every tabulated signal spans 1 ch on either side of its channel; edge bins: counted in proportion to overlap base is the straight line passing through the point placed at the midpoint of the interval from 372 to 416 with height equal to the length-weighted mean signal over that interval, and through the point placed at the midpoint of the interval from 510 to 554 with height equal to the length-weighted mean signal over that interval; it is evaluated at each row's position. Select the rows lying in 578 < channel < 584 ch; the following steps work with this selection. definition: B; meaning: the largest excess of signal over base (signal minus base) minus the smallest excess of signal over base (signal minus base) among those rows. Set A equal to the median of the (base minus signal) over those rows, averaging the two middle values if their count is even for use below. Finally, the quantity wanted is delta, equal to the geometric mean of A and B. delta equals 0.6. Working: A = 0.74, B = 0.5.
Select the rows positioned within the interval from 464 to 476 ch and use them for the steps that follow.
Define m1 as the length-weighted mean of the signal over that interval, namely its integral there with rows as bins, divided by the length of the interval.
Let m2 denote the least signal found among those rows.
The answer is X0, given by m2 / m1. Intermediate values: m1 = 12.7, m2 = 12.16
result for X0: 0.955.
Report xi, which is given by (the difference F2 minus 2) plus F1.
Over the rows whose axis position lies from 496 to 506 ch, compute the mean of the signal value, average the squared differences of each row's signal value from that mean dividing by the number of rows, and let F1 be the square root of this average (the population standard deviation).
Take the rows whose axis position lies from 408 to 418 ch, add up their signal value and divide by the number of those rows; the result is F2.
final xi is 10.4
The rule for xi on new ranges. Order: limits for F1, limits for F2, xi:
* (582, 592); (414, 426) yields 12.0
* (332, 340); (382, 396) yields 9.4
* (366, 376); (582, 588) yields 10.6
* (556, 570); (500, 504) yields 11.1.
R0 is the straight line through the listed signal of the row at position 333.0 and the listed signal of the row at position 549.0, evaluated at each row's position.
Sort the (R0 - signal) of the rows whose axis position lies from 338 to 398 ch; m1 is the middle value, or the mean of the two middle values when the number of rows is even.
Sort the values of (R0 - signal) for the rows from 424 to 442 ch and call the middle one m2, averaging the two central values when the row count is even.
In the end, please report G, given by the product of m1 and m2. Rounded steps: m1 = -0.4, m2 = -1.85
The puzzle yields 0.8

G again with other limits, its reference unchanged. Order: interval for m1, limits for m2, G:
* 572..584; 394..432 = -0.4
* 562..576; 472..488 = -0.1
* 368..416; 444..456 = 0.5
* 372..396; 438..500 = 0.3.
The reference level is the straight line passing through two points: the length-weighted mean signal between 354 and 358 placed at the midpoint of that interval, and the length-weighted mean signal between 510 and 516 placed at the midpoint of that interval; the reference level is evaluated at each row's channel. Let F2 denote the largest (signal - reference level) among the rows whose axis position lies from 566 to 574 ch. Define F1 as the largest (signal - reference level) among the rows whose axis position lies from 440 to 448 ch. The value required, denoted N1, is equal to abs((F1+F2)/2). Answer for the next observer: 0.84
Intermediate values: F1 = 1.7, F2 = -0.1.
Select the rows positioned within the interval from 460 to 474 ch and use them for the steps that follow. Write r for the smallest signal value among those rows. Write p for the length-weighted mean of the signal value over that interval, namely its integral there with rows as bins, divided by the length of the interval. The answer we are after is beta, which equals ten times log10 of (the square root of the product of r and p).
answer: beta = 10.9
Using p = 12.6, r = 12.1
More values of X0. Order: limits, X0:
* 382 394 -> 0.923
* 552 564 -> 0.951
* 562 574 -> 0.975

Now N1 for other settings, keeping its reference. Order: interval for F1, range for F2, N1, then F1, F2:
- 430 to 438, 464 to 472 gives 1.53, 1.9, 1.2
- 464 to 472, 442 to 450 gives 1.47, 1.2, 1.7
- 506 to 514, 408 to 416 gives 0.60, 0.4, 0.8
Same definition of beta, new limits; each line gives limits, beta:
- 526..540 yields 10.7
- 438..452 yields 11.0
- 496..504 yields 11.0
